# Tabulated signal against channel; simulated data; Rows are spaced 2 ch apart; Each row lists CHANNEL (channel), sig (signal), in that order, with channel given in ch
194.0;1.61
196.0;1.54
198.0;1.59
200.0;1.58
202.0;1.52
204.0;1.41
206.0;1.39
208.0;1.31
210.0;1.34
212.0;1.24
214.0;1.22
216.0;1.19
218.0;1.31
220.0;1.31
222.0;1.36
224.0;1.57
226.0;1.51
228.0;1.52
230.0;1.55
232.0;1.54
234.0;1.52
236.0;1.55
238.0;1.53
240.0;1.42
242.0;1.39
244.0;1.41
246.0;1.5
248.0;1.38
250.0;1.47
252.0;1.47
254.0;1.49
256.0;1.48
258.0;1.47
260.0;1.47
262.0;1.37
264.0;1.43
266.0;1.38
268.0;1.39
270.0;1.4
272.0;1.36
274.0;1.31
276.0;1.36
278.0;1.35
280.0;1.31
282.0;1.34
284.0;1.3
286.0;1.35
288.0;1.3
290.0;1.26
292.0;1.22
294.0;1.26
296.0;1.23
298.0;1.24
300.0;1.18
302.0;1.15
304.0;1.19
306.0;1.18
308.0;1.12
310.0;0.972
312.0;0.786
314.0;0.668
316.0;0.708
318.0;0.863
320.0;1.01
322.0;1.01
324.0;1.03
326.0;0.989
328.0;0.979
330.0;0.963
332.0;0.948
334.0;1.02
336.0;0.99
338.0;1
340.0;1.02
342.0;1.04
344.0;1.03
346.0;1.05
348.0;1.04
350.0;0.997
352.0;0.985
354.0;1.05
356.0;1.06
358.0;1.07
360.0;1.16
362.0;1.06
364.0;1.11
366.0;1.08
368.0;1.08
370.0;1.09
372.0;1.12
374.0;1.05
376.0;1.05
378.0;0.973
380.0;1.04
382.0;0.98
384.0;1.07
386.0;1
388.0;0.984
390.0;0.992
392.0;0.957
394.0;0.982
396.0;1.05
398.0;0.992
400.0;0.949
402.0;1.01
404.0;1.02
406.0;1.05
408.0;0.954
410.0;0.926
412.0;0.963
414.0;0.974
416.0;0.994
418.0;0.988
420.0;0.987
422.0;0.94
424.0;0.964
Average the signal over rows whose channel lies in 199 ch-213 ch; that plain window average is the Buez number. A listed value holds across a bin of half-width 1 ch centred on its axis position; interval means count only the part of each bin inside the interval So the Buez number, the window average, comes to 1.40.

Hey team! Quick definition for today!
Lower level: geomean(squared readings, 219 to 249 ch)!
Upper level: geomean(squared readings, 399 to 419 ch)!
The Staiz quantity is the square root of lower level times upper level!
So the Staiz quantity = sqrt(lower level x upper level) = 1.44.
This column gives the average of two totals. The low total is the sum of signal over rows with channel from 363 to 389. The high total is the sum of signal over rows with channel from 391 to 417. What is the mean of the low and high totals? 13.2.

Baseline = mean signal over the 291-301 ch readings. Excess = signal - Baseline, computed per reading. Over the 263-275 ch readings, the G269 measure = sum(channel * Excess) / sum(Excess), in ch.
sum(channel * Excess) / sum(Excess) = 268.3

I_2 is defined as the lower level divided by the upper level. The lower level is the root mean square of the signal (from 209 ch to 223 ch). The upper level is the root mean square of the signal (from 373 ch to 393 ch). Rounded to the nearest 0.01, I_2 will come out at 1.27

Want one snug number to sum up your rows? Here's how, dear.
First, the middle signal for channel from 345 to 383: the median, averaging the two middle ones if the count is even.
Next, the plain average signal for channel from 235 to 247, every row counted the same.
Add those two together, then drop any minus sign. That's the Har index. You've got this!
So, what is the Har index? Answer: 2.52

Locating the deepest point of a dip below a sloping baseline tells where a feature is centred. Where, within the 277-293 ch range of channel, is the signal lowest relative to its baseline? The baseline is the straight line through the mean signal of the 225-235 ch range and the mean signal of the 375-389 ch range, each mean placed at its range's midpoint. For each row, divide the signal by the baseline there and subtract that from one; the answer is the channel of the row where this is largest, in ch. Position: 292.0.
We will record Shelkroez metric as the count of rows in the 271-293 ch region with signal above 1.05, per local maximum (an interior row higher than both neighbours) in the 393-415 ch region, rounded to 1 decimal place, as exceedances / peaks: 5.5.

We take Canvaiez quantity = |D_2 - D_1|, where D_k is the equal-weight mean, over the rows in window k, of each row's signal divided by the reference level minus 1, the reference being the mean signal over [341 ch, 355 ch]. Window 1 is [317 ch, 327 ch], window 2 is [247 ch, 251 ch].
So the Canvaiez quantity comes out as 0.43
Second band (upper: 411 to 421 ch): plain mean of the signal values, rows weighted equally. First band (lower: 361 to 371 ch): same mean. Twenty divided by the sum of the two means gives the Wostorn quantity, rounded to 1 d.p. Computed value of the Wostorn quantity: 9.7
